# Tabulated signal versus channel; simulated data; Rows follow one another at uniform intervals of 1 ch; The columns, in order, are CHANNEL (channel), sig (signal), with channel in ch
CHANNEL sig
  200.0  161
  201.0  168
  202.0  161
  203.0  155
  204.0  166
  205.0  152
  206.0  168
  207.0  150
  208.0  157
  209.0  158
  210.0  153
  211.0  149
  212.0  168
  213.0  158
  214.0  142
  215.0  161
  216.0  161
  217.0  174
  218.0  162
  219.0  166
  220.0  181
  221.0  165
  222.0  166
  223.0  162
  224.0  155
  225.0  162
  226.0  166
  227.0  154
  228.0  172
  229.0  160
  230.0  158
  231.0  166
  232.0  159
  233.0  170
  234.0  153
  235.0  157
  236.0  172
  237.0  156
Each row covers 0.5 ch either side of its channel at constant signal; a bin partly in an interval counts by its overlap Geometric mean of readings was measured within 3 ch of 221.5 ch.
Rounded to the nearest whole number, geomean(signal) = 166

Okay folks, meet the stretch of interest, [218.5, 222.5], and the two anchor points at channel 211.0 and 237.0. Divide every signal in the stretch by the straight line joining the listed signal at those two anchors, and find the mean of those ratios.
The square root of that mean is 1.06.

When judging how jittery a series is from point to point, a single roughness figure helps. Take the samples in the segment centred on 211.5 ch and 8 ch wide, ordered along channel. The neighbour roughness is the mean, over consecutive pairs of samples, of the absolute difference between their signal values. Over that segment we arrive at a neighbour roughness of 10.6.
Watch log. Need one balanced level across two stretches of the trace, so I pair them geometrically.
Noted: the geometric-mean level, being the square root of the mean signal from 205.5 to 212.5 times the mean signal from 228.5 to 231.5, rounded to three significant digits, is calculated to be 159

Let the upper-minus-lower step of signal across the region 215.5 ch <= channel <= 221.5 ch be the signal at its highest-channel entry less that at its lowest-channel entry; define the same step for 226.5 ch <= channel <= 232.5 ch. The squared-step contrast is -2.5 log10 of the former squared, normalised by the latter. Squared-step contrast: -1.3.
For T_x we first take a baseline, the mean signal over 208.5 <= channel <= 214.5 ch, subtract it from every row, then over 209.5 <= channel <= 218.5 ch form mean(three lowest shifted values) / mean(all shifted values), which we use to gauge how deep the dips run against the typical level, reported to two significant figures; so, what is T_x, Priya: -1.7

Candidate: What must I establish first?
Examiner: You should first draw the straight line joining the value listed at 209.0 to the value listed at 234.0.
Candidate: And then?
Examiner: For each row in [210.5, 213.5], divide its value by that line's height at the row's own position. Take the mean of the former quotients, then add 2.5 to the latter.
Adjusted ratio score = 3.51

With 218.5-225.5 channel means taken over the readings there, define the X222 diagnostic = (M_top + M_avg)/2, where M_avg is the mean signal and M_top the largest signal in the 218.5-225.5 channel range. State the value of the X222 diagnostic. 173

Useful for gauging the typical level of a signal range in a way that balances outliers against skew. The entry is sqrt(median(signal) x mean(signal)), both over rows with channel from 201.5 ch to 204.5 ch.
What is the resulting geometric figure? 161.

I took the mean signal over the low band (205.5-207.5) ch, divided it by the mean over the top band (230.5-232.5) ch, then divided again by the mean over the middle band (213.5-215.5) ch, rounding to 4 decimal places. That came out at 0.0065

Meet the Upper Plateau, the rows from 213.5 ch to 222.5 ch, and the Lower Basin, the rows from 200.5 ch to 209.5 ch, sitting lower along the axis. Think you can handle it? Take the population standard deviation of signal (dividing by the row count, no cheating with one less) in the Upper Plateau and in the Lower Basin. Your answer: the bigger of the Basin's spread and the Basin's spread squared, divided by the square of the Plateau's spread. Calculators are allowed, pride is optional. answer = 0.4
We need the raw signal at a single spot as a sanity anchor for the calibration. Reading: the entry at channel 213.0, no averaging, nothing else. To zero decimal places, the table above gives 158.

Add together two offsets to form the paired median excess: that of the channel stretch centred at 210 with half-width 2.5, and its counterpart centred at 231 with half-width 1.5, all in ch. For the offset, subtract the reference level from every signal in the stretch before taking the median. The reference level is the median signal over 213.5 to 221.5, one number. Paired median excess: -11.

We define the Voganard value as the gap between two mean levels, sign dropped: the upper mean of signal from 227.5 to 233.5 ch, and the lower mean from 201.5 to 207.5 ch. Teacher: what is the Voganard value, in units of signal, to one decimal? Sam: 5.5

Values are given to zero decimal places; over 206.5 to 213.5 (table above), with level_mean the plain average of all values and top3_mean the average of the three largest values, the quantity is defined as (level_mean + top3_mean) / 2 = 159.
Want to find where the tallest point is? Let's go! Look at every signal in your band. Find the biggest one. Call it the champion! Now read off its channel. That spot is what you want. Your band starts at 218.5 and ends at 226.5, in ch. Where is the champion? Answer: 220.0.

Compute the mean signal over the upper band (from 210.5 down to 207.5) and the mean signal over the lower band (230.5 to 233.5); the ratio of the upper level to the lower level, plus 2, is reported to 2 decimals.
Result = 2.95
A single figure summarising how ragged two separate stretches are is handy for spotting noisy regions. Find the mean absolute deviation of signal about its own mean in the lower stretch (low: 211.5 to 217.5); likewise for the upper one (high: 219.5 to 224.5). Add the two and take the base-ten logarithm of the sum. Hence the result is 1.12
